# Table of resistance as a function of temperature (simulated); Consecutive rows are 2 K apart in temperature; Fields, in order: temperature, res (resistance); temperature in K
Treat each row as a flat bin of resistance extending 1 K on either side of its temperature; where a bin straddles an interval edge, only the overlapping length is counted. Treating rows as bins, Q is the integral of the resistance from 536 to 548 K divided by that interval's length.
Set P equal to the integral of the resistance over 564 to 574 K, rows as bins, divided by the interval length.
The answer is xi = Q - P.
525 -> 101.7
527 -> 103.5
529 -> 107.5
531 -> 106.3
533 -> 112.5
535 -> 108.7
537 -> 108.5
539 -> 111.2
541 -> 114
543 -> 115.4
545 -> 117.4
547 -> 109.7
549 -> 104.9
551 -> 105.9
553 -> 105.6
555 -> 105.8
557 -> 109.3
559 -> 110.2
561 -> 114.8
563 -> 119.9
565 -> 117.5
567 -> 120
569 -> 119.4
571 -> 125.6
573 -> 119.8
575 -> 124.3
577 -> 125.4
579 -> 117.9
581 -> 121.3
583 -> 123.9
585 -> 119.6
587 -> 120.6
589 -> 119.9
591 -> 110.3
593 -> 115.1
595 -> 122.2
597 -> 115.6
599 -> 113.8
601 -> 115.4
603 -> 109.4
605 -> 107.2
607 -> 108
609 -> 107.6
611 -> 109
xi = -8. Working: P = 120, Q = 112.7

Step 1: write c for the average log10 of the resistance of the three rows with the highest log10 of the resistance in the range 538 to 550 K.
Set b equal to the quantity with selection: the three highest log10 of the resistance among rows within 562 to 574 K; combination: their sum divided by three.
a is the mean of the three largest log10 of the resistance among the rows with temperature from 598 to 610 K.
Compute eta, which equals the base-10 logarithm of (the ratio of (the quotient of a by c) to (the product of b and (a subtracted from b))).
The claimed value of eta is 1.16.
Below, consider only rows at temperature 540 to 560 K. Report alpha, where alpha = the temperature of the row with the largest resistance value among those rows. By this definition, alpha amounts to 545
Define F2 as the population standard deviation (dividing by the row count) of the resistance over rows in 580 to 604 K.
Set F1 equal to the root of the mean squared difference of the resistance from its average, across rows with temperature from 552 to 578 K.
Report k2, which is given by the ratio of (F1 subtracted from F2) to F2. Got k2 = -0.51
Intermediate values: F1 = 6.8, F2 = 4.5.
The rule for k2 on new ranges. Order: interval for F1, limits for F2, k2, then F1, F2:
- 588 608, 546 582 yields 0.33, 4.7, 7.0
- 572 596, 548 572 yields 0.42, 4.0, 6.9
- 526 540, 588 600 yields 0.29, 2.8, 3.9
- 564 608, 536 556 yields -0.25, 5.3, 4.3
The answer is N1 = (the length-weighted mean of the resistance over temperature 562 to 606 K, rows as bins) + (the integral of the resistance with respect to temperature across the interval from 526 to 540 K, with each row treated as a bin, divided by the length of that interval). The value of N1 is 226.7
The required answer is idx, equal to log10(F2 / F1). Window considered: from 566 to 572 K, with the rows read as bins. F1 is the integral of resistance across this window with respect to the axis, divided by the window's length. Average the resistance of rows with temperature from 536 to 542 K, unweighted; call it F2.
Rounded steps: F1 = 122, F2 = 111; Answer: -0.039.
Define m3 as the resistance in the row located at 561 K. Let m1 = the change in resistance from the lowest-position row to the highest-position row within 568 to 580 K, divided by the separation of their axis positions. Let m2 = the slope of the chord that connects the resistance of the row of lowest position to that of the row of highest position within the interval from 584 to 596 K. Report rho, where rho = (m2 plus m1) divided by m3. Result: 0.001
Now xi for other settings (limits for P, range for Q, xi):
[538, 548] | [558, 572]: 5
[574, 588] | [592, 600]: -5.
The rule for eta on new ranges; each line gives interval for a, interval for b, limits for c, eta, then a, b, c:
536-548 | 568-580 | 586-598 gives 1.14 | 2.06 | 2.10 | 2.08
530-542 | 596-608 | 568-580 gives 1.72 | 2.05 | 2.06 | 2.10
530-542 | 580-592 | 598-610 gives 1.14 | 2.05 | 2.09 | 2.05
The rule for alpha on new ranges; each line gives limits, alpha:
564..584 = 571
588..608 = 595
